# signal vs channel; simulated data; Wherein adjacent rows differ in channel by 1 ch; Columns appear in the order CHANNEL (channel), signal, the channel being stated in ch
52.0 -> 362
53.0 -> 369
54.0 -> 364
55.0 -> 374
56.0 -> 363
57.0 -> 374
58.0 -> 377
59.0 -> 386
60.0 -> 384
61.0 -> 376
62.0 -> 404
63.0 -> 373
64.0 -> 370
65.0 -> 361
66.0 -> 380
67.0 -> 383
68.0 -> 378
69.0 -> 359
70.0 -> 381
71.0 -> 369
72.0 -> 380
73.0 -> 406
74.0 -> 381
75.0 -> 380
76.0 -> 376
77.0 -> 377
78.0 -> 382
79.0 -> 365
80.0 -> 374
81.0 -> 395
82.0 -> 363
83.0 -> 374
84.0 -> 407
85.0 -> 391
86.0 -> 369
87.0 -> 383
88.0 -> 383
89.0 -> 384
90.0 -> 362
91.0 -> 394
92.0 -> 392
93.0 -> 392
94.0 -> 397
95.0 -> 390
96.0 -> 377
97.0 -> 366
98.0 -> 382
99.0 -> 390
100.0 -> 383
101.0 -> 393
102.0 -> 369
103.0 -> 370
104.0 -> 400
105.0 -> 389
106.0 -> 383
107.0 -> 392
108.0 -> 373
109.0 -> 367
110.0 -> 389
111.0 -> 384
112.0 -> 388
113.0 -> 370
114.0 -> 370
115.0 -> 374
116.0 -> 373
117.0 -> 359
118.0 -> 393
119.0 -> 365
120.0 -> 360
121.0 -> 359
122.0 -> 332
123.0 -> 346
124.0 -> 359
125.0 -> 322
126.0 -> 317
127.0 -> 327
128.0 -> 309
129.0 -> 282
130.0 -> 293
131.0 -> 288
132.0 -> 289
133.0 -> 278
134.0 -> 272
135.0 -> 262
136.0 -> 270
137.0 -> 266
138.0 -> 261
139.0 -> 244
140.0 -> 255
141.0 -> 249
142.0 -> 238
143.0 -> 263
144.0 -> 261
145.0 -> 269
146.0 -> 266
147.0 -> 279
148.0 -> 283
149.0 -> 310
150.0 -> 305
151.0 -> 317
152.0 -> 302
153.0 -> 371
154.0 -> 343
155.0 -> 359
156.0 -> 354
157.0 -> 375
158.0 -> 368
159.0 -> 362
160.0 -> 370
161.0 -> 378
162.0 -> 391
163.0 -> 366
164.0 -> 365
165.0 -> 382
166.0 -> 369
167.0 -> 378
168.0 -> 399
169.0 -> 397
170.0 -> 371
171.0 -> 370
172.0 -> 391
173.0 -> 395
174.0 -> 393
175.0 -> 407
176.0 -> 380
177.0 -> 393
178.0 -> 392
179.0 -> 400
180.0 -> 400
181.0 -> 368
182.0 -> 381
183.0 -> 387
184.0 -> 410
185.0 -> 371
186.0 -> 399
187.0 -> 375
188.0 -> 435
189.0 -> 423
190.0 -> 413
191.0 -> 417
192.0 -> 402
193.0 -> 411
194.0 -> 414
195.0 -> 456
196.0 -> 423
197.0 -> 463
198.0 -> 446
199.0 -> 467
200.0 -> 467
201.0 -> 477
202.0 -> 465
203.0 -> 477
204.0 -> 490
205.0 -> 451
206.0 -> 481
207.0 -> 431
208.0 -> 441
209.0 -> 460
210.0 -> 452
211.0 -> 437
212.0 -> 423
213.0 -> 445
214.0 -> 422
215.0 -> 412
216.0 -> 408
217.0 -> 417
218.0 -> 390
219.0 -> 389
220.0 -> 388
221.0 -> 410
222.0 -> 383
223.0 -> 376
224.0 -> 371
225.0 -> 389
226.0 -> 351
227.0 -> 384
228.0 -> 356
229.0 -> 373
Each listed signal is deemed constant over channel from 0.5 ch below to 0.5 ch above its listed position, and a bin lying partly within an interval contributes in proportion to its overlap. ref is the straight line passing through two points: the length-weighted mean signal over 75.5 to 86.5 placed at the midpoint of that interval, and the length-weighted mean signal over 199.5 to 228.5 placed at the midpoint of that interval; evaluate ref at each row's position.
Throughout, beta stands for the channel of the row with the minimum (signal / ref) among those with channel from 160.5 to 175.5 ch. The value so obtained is 164.0 ch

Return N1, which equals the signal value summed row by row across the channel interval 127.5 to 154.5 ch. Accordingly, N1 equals 7625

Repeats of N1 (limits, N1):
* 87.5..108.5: 8061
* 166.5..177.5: 4274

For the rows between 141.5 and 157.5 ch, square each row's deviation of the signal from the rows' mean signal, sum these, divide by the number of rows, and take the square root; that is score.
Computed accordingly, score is 42.1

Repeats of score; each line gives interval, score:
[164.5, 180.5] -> 11.6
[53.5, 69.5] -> 10.9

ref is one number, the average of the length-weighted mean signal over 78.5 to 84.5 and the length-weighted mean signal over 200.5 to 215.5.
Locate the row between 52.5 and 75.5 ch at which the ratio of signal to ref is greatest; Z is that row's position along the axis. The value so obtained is 73.0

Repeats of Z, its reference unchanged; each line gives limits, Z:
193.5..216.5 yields 204.0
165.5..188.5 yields 188.0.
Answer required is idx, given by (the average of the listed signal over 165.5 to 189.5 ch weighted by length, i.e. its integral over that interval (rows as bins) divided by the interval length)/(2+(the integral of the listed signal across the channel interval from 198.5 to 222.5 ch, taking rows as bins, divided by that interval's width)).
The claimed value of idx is 0.89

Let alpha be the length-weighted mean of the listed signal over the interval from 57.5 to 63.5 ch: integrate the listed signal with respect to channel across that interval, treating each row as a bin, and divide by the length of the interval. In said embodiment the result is 383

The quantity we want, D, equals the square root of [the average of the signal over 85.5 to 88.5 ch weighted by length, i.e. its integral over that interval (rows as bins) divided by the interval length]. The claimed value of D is 19.5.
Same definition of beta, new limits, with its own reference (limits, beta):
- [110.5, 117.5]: 117.0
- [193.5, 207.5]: 194.0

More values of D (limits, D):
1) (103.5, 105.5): 19.9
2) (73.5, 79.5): 19.4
